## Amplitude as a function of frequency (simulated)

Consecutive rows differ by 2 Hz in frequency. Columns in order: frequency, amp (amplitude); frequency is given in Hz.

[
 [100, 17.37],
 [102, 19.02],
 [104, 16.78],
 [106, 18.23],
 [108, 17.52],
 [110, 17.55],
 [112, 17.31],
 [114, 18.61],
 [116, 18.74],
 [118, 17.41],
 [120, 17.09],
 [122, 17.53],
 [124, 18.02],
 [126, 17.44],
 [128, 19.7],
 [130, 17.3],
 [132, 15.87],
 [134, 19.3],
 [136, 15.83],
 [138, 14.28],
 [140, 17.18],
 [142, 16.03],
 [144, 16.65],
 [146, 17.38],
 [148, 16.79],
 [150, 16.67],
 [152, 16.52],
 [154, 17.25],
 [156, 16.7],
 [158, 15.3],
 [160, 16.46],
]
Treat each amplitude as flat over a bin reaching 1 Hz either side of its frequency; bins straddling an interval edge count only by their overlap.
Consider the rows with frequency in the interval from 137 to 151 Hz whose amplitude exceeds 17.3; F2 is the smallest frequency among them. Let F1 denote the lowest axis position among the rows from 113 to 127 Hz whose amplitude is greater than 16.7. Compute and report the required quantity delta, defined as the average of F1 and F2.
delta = 130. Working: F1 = 114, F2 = 146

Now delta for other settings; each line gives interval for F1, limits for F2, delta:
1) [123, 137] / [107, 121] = 116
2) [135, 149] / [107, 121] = 124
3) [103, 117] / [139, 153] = 125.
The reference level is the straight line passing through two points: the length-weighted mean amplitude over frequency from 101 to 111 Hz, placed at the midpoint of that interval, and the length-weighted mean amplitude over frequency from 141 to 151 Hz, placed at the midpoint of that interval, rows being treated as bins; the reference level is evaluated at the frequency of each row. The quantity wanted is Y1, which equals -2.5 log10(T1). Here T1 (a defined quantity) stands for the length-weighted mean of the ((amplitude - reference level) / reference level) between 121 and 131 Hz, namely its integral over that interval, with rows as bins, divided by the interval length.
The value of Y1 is 3.4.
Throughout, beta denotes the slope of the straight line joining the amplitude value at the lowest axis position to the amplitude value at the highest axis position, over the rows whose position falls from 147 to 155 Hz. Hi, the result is 0.077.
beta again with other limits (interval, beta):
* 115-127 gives -0.130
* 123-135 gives 0.128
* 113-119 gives -0.300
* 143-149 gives 0.035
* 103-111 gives 0.128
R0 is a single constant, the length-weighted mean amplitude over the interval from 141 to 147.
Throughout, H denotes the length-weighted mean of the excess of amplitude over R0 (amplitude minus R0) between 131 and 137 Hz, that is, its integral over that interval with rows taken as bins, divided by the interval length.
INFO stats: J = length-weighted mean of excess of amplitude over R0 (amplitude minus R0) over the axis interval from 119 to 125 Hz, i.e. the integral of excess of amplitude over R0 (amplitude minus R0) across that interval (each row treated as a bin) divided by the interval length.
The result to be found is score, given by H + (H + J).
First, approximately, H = 0.3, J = 0.86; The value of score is 1.49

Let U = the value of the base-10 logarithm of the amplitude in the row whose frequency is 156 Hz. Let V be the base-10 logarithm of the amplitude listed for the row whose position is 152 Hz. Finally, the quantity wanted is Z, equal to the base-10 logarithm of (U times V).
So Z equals 0.173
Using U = 1.223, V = 1.218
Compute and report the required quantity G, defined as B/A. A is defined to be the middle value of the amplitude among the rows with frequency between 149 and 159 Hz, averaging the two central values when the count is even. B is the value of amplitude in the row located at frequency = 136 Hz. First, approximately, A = 16.7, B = 15.83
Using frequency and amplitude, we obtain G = 0.95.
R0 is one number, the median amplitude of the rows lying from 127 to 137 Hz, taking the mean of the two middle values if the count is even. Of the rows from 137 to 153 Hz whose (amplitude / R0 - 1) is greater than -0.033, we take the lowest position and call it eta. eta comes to 140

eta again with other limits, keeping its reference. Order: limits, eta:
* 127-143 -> 128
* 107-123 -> 108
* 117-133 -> 118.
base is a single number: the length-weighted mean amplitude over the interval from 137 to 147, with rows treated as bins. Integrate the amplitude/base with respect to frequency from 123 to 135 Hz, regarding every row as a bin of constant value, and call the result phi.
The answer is 13.2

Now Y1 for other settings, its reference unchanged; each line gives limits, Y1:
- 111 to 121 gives 4.5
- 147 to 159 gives 6.9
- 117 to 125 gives 5.5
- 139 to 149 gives 6.4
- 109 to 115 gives 5.0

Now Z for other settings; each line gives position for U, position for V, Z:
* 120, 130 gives 0.184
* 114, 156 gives 0.191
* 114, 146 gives 0.197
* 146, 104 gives 0.182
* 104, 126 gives 0.182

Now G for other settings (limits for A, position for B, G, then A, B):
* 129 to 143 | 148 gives 1.05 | 16.0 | 16.79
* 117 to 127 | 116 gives 1.07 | 17.4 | 18.74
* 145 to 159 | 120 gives 1.02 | 16.7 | 17.09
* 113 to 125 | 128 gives 1.11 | 17.8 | 19.7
